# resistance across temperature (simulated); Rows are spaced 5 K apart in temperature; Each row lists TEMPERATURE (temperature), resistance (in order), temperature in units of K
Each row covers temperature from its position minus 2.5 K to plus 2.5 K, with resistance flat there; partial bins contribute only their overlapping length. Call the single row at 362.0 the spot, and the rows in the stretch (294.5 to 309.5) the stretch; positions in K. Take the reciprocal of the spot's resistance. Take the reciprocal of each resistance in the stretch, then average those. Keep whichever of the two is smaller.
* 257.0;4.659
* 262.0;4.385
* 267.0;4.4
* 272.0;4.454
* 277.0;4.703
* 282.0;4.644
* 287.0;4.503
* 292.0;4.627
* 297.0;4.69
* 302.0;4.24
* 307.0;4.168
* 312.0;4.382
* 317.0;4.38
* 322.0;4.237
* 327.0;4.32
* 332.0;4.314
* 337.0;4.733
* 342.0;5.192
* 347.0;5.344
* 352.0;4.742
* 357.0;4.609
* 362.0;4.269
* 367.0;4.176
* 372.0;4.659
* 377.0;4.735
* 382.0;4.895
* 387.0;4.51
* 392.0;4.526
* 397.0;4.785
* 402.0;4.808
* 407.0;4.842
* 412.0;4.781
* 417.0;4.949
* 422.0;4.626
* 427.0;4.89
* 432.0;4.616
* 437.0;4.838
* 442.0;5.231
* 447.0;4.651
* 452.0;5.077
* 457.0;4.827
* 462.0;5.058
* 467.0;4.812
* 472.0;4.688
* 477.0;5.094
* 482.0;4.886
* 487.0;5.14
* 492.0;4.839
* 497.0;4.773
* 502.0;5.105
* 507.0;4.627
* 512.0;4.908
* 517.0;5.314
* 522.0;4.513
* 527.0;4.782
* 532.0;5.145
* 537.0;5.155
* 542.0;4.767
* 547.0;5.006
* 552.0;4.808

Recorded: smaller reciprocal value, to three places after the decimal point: 0.230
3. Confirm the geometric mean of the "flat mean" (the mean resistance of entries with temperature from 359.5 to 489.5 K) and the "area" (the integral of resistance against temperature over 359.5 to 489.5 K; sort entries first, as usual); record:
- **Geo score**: 55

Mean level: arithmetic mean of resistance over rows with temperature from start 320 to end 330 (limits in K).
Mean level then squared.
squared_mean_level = 18.3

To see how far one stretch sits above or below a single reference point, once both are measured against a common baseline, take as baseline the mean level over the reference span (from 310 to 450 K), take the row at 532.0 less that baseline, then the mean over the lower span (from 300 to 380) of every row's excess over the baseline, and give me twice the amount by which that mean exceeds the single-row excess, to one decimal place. -1.2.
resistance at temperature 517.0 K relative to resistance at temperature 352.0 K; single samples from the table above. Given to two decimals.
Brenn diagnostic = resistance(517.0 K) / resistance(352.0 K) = 1.12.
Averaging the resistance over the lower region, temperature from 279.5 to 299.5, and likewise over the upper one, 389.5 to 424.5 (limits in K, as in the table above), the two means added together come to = 9.38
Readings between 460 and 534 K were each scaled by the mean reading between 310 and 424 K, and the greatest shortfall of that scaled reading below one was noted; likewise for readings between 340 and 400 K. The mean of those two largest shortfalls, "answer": 0.065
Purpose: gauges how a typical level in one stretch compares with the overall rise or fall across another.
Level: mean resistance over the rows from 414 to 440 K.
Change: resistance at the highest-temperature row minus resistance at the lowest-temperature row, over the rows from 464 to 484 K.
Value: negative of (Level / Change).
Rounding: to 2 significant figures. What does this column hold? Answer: -65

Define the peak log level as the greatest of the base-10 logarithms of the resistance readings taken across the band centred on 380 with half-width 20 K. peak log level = 0.690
